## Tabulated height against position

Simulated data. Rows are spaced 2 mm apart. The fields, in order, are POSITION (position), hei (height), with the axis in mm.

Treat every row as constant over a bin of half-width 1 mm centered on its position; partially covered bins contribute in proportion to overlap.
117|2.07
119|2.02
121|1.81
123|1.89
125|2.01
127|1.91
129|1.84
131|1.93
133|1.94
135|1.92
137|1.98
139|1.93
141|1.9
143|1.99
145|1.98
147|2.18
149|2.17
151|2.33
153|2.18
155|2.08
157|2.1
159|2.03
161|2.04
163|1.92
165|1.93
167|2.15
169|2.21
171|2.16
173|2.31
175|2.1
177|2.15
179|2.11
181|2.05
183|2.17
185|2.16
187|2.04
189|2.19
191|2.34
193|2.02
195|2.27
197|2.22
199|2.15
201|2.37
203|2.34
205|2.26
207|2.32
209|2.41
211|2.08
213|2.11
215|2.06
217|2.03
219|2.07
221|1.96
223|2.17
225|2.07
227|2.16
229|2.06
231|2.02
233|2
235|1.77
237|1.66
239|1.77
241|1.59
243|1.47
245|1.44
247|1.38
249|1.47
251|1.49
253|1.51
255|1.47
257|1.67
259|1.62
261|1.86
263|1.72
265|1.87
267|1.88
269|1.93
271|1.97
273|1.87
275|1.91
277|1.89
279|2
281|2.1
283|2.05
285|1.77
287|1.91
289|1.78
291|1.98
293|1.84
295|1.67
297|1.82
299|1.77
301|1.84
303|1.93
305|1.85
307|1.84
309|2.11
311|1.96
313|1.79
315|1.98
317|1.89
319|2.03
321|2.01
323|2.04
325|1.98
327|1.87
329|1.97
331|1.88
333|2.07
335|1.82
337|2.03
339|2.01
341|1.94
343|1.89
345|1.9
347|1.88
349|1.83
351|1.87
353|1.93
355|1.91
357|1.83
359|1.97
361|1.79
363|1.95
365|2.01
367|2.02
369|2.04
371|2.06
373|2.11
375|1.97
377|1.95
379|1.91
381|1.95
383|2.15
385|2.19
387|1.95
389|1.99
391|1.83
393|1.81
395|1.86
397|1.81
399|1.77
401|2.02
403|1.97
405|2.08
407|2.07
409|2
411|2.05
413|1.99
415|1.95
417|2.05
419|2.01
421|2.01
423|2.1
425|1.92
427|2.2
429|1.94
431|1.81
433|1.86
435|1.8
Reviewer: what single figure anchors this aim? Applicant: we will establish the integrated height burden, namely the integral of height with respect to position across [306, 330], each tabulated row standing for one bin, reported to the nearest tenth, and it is 46.9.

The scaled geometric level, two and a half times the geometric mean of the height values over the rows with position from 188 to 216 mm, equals 5.55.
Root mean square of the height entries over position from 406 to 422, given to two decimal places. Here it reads 2.02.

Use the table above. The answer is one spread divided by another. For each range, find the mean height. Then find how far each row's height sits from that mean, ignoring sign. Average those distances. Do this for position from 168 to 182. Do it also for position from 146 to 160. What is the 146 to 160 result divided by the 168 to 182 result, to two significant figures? 1.2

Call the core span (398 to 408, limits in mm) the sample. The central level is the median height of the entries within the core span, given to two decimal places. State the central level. 2.02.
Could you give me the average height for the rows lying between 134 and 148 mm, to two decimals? 1.98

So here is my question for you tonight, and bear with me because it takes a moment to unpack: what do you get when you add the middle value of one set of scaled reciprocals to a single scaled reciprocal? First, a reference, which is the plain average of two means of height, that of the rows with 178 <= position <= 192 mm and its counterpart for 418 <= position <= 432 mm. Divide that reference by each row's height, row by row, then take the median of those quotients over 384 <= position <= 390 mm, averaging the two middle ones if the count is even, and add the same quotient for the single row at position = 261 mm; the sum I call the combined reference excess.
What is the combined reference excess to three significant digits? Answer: 2.16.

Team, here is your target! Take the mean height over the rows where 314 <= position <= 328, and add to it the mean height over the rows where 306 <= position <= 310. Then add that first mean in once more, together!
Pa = 5.92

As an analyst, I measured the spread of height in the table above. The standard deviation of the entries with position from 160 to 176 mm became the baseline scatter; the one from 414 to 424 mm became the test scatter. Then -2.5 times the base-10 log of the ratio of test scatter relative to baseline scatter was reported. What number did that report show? 1.0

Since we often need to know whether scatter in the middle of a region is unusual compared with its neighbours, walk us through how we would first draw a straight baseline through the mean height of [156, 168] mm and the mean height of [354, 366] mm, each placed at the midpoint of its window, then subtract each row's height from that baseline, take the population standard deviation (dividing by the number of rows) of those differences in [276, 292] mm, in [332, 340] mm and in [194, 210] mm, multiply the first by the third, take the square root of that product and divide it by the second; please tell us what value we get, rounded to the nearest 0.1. 1.0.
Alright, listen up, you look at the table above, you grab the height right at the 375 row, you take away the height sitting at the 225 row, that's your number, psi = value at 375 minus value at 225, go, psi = -0.10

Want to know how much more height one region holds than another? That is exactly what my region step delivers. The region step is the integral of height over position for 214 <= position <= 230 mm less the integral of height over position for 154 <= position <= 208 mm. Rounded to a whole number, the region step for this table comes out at -83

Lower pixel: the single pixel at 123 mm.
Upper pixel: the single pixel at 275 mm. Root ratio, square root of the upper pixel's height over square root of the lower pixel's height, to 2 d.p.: 1.01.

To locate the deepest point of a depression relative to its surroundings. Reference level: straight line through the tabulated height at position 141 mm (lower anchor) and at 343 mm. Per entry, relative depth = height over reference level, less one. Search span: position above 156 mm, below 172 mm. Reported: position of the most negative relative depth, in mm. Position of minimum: 163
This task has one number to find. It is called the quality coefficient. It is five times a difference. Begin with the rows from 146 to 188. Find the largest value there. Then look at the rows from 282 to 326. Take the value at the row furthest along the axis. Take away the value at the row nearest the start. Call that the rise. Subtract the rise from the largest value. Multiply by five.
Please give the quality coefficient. 12.0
